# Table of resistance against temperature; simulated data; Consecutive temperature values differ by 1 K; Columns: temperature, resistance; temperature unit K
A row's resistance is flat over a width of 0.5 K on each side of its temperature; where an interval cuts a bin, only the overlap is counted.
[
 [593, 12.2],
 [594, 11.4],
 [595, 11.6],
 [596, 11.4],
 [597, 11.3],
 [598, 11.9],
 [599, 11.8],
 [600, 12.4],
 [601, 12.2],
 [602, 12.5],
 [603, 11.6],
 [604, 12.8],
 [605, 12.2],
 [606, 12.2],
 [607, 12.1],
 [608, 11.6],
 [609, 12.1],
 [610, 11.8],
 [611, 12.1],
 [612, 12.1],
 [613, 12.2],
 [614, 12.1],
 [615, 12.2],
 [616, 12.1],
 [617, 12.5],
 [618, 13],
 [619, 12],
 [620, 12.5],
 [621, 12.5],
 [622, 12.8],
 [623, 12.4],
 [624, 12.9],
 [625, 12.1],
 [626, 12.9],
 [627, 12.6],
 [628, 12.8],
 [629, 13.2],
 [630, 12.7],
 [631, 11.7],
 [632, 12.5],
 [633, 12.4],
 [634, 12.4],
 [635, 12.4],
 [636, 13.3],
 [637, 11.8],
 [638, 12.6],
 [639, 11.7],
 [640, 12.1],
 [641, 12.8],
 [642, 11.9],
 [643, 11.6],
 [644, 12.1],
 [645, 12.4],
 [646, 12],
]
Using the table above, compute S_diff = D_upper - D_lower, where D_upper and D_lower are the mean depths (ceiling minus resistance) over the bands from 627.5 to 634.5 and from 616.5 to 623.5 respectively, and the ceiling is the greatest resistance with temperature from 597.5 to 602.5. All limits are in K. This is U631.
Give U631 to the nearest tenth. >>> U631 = 0.0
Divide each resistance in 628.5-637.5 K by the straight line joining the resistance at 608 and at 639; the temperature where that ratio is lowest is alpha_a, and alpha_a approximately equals 631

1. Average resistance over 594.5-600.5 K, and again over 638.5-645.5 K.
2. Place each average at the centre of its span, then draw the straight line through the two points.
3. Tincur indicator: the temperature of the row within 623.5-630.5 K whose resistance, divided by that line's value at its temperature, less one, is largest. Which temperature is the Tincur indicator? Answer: 629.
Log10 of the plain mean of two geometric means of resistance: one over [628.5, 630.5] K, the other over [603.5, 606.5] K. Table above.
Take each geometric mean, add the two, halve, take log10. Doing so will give 1.10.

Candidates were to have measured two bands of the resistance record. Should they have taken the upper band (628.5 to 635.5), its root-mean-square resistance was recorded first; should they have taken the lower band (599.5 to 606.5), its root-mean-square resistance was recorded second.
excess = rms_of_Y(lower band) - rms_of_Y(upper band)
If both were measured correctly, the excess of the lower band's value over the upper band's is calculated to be -0.2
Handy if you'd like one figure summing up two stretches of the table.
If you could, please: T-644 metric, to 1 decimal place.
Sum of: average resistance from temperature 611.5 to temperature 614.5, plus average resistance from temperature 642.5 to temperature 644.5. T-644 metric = 24.0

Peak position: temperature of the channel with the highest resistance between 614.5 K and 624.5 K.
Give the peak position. 618 K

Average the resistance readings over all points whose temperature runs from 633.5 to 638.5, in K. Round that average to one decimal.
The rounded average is 12.5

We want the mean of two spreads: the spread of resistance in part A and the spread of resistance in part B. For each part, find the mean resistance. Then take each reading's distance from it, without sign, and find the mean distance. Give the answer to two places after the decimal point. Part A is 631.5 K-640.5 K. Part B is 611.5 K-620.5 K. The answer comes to 0.29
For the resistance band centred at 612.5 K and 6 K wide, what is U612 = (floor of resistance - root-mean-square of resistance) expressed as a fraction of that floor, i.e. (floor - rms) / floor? -0.02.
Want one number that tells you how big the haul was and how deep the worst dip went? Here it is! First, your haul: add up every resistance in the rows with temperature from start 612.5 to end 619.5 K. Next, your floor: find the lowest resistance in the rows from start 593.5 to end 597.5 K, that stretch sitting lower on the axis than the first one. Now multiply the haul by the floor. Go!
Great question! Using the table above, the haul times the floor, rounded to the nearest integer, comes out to 973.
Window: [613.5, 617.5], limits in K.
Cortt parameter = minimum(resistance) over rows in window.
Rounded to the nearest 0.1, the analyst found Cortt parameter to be 12.1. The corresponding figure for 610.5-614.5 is 12.1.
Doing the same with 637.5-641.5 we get 11.7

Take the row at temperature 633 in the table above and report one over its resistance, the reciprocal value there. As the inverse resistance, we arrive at 0.0806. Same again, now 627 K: 0.0794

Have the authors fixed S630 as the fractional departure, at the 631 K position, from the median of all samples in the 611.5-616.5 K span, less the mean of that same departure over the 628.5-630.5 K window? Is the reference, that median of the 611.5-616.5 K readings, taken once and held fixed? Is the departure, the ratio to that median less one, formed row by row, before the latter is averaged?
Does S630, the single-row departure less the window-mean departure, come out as -0.10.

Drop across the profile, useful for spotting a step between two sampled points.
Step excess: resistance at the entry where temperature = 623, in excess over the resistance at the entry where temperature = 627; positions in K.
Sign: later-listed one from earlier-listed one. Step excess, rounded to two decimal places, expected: -0.20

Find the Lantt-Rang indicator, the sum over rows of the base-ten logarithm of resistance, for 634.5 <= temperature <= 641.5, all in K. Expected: 7.65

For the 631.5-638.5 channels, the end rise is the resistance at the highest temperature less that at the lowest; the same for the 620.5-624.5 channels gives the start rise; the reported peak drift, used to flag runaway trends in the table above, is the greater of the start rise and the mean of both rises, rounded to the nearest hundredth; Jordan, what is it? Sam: 0.40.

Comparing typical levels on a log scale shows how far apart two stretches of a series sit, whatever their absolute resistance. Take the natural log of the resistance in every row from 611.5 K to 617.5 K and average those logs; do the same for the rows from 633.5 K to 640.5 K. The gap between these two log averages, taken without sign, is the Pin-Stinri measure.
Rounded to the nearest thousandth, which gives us 0.010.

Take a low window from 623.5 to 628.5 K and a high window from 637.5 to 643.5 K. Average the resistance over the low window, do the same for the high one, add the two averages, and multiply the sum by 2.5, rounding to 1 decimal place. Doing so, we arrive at 61.9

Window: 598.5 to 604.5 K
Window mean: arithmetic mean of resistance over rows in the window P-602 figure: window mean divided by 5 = 2.44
